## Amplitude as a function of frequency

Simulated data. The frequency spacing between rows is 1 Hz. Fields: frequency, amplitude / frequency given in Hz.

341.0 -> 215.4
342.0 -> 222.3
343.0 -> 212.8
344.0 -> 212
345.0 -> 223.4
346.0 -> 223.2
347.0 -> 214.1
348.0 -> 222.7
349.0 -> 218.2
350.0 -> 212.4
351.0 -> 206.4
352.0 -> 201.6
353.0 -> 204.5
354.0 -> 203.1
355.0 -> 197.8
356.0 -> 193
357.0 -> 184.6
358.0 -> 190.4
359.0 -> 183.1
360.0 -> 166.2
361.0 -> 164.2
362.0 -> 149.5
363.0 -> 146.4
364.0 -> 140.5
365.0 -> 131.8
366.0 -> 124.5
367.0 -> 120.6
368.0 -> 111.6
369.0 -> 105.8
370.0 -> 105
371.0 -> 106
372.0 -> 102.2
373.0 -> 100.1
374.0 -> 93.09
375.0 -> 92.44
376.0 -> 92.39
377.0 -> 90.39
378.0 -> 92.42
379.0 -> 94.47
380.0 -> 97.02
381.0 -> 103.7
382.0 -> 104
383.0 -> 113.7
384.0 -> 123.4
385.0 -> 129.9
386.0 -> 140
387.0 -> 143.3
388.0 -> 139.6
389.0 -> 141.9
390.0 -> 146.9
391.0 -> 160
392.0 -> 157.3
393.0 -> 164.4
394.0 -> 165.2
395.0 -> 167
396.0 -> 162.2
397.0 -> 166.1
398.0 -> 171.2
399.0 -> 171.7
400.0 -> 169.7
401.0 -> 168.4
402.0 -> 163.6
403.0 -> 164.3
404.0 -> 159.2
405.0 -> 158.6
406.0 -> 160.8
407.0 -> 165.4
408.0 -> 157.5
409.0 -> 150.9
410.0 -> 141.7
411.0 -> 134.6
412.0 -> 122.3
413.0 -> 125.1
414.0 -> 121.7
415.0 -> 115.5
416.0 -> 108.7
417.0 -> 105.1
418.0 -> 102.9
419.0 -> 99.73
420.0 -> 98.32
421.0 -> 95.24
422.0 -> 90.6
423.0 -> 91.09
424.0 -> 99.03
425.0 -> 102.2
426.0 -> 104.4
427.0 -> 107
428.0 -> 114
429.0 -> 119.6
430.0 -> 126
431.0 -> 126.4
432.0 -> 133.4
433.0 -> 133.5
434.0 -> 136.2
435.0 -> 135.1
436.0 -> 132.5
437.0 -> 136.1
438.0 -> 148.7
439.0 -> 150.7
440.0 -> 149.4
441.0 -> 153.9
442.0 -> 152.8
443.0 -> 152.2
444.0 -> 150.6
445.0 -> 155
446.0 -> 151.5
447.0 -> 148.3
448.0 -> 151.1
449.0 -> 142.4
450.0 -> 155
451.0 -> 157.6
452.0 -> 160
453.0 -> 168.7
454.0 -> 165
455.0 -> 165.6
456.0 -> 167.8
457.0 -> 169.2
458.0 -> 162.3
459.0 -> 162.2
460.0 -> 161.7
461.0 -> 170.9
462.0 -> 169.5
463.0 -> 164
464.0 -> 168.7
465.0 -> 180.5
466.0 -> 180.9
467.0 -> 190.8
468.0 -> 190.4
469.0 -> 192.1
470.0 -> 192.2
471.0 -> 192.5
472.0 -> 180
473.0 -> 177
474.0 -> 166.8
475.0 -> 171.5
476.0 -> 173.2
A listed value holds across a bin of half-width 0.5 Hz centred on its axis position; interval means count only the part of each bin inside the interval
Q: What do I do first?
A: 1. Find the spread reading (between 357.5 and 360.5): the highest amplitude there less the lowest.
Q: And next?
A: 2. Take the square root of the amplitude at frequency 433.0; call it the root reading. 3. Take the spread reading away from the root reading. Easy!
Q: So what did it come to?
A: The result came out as -13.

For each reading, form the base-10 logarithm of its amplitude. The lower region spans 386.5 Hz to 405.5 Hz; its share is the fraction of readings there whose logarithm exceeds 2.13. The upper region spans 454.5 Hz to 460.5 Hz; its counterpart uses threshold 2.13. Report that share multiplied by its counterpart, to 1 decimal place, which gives 1.0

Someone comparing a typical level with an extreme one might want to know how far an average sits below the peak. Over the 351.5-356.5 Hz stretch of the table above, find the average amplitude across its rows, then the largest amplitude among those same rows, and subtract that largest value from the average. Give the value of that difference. -4.5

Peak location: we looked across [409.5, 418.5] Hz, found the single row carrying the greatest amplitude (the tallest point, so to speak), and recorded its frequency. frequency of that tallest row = 410.0 Hz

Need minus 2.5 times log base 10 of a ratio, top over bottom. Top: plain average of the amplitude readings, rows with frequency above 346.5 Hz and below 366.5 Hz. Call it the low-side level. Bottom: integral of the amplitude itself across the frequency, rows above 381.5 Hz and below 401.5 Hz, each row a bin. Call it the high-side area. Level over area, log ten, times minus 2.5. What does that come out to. 3.0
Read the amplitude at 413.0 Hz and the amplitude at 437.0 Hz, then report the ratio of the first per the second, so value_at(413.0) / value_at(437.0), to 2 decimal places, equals 0.92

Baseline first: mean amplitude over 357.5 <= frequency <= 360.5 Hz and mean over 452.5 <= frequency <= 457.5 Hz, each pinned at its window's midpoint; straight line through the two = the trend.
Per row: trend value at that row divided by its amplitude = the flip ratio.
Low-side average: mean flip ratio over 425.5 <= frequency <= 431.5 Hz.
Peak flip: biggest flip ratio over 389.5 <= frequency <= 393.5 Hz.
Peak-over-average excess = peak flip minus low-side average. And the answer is -0.3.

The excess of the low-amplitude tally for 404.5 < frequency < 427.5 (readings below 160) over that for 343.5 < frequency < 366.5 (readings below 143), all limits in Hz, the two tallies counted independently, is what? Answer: 18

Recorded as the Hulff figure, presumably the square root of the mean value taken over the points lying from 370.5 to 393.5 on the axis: 11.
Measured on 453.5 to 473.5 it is 13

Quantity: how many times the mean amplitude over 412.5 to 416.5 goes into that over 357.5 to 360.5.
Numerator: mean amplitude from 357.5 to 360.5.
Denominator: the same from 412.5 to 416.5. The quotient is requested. 1.5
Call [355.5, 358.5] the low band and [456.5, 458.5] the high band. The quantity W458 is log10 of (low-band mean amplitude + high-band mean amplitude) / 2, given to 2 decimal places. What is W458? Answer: 2.25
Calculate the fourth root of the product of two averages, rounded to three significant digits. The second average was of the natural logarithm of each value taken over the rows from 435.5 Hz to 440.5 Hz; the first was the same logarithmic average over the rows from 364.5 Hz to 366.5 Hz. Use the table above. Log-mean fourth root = 2.22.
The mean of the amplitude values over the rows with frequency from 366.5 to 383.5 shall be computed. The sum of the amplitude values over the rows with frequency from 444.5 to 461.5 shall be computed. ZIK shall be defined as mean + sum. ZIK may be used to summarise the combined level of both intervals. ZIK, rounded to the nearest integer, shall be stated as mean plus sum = 2816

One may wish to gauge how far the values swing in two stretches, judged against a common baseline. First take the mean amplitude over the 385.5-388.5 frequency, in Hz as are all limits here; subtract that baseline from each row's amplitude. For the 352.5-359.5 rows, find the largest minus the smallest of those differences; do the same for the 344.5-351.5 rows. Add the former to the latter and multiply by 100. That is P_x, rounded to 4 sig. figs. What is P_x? 3840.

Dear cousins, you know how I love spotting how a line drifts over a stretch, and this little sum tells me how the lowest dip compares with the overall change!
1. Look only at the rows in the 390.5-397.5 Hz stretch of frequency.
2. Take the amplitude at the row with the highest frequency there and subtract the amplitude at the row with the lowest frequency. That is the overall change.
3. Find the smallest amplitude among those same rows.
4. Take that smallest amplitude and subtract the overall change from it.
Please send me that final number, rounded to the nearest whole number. 151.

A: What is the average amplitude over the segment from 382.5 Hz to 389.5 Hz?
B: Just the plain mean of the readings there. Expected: 133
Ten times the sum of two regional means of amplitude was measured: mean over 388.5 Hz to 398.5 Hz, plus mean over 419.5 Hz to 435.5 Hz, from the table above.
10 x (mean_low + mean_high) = 2735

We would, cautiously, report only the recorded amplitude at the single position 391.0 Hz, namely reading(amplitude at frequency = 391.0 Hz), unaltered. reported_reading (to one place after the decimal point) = 160.0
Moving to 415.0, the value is 115.5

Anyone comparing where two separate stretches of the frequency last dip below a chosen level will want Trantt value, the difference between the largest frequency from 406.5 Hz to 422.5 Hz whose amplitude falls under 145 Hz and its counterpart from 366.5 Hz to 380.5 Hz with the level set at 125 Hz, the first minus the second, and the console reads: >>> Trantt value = 42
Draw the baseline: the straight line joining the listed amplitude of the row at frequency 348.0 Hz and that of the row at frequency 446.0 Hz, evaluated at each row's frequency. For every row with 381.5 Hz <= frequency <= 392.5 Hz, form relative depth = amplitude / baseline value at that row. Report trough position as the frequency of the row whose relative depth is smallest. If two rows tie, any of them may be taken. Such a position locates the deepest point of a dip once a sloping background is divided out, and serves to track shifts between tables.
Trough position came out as 382.0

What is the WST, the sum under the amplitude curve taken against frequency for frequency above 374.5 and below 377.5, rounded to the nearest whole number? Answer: 275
